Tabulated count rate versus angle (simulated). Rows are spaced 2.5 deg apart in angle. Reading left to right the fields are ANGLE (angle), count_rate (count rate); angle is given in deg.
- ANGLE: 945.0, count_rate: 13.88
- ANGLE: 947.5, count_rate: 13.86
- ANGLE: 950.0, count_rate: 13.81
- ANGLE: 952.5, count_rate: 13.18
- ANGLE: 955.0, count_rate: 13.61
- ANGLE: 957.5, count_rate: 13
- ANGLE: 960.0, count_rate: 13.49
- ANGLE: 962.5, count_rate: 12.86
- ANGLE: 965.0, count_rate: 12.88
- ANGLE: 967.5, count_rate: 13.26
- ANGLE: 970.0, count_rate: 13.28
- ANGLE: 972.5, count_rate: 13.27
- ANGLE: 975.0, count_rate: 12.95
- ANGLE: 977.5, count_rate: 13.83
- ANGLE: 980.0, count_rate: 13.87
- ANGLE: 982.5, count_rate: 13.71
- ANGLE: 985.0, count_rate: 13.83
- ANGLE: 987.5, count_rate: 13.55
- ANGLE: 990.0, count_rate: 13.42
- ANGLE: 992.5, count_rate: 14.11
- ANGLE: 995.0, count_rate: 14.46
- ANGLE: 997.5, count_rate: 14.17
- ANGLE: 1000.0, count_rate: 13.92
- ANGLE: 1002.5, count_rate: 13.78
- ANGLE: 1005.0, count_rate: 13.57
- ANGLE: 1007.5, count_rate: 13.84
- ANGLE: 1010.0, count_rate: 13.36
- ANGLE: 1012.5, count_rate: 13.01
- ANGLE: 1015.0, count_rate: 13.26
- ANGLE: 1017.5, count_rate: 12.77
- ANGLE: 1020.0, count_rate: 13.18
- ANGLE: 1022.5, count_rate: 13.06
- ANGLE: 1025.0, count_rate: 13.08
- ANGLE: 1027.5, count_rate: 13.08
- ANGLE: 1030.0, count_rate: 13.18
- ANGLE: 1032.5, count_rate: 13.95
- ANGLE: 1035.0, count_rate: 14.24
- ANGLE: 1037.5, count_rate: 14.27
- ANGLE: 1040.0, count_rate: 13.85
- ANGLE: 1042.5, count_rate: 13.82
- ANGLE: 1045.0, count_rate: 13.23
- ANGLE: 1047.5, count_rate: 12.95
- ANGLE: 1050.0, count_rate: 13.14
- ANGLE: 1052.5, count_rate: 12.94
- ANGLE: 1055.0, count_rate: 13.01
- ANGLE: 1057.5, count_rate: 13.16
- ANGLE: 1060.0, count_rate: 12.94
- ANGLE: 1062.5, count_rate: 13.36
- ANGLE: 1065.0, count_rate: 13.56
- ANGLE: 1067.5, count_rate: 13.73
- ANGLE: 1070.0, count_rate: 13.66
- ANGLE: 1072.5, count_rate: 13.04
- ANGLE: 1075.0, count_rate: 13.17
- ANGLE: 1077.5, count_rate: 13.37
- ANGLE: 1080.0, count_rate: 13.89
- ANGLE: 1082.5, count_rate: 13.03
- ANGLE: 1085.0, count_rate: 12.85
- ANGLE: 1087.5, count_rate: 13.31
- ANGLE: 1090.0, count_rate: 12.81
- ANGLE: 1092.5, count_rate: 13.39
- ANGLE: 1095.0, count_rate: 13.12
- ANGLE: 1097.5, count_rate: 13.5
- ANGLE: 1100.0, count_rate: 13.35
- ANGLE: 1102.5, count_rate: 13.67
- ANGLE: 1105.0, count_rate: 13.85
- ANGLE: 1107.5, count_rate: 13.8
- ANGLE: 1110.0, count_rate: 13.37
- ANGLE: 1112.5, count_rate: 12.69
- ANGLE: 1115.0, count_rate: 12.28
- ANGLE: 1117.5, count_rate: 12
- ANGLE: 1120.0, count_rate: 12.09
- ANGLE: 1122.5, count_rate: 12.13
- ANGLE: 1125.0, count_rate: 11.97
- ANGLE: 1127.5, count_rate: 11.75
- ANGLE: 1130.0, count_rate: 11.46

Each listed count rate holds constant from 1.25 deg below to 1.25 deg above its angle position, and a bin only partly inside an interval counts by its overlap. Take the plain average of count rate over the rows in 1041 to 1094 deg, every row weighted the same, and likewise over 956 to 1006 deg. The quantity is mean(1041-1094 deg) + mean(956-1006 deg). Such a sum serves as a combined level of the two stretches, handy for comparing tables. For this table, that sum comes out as 26.8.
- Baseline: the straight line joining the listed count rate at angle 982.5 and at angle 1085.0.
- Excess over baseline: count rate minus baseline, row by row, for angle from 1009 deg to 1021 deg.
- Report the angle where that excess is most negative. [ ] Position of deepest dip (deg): 1017.5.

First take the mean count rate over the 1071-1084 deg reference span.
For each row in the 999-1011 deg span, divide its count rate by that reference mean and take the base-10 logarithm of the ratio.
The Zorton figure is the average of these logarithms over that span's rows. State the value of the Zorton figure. 0.013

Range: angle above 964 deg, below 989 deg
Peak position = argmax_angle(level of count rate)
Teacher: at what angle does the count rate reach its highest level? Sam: 980.0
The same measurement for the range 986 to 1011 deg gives 995.0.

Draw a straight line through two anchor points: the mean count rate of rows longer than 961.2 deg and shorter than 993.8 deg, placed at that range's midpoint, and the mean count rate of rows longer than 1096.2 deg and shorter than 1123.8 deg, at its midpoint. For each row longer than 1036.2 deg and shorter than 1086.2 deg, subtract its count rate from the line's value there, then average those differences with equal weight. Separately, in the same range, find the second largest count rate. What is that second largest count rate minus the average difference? 14.1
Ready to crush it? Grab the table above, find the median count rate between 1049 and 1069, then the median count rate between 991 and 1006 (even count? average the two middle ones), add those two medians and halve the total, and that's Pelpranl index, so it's 13.6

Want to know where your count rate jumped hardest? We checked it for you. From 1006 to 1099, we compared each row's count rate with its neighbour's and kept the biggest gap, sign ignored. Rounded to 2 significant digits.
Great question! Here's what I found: 0.86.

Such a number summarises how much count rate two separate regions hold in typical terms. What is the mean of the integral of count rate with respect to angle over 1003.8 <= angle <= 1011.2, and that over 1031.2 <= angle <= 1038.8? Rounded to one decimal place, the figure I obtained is 104.0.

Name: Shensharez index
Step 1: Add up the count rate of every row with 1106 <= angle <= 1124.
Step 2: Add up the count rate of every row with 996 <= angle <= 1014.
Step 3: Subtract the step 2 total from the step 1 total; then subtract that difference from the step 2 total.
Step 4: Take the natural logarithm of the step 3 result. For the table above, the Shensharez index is 4.634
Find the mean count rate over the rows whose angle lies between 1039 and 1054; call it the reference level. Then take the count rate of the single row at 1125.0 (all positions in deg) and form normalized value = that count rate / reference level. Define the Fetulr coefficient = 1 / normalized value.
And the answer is 1.11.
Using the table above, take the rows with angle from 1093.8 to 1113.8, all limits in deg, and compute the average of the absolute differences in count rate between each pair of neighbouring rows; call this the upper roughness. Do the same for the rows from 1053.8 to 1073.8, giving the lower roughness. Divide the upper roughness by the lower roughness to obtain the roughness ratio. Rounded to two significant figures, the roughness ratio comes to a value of 1.2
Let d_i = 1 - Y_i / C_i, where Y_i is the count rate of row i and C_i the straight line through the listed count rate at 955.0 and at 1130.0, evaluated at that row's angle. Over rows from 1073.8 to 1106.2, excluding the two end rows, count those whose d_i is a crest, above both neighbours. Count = 4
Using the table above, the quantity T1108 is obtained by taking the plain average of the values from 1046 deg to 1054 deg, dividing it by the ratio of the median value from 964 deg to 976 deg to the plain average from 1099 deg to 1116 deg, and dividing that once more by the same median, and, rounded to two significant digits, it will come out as 0.98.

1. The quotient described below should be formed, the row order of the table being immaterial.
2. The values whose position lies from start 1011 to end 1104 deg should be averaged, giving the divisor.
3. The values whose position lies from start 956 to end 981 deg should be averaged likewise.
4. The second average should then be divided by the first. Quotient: 1.00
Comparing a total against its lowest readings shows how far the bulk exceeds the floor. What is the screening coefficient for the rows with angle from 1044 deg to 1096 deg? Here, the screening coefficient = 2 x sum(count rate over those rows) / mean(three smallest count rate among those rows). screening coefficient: 43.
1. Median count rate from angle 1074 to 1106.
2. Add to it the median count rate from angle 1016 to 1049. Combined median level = 26.5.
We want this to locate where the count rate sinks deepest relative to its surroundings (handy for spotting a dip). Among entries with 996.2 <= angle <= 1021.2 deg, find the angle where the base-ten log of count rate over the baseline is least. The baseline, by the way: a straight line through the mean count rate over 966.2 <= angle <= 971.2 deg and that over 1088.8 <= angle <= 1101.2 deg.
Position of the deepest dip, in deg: 1017.5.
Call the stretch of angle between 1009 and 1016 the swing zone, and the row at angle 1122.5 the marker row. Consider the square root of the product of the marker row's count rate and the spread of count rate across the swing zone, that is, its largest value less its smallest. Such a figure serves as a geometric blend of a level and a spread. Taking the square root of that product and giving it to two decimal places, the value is 2.06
